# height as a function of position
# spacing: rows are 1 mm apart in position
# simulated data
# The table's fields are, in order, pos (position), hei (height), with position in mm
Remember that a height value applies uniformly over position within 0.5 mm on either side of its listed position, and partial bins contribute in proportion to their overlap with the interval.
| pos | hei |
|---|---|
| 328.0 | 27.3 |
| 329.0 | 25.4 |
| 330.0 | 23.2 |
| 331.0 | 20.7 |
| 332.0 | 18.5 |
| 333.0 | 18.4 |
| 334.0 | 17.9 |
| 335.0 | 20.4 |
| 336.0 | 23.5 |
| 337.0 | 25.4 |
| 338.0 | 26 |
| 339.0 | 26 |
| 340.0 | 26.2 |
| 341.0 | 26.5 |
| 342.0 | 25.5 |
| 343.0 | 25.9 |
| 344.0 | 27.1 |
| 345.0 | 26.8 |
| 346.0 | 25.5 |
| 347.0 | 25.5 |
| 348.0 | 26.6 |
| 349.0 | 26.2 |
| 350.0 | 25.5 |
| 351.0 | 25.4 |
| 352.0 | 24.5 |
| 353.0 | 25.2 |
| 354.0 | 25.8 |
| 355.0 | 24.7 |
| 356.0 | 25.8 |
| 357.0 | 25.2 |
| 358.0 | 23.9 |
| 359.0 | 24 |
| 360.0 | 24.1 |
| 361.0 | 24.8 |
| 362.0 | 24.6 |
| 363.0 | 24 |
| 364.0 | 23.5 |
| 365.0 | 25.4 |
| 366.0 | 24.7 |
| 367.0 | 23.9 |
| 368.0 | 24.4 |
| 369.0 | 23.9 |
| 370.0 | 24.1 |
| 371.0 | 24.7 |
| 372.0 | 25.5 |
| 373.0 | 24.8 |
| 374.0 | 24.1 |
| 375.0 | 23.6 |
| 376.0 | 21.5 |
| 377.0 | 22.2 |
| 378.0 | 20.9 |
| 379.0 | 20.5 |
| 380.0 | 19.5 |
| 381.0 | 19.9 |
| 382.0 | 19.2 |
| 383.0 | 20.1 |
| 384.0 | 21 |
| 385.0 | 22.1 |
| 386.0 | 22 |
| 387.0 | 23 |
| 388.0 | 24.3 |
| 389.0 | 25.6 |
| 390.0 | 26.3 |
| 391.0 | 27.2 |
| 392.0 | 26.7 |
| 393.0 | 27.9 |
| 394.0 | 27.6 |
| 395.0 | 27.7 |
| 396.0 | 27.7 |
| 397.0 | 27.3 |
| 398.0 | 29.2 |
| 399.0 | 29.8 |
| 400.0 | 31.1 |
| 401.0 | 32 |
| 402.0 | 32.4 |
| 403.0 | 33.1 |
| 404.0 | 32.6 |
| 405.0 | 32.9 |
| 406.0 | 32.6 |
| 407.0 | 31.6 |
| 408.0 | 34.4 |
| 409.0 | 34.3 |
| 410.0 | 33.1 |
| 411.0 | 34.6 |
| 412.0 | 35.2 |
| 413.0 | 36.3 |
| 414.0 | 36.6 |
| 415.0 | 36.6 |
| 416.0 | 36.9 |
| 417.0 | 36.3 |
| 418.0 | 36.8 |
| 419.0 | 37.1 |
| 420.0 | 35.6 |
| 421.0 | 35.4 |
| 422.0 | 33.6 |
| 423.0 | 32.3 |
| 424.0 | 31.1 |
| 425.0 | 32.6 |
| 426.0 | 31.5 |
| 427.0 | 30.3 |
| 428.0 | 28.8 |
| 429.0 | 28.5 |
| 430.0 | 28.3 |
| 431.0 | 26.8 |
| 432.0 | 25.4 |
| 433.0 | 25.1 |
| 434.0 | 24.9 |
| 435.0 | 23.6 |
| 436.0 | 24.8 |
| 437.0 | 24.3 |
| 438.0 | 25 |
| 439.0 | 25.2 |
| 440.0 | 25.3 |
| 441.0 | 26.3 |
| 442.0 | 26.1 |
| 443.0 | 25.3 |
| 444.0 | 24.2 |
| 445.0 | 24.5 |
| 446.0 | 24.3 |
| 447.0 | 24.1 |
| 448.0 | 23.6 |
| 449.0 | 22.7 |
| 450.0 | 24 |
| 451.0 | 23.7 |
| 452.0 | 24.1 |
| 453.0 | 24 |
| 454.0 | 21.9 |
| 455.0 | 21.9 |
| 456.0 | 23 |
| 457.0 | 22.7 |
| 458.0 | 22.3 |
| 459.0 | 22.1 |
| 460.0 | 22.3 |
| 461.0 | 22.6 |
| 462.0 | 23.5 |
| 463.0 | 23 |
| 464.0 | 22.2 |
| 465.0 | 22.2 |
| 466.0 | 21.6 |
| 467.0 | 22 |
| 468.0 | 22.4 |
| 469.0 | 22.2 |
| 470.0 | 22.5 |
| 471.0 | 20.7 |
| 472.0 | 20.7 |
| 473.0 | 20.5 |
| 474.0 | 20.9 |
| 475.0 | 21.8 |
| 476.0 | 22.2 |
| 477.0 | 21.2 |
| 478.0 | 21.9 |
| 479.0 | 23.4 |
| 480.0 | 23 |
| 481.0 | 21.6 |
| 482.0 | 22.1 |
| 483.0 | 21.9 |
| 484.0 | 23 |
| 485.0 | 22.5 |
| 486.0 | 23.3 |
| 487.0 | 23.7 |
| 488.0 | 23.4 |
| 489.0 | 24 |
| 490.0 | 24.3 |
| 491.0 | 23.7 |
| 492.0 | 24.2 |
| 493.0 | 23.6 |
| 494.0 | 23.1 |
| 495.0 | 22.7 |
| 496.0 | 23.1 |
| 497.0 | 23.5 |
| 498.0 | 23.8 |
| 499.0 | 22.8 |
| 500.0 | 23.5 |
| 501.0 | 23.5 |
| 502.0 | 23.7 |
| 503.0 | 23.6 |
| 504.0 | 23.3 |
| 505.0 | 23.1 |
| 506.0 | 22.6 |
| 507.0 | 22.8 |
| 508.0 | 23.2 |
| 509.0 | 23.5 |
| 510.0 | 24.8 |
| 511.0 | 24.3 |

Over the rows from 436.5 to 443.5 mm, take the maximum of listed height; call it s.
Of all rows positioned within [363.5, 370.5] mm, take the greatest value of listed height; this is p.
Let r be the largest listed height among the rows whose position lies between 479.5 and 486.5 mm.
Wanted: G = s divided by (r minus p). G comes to -13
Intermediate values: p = 25.4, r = 23.3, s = 26.3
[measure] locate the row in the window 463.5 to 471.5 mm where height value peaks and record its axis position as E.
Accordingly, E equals 470.0 mm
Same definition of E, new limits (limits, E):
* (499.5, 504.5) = 502.0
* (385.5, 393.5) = 393.0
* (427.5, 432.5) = 428.0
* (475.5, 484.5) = 479.0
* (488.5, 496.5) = 490.0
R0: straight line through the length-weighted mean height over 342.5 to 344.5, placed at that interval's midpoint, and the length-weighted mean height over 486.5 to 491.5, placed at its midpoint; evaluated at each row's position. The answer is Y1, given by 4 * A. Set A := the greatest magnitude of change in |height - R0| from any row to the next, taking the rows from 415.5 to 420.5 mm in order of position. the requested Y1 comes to 5.9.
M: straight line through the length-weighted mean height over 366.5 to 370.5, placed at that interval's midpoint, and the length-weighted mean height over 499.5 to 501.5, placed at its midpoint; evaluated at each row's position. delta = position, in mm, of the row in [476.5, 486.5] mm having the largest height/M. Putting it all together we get 479.0 mm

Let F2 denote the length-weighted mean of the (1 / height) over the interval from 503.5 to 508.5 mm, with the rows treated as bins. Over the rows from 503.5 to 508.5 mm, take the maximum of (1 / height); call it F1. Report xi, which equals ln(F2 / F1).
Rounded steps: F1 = 0.044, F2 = 0.043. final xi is -0.02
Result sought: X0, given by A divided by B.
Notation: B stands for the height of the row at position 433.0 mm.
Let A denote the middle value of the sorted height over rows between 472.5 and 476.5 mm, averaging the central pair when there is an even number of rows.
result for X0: 0.85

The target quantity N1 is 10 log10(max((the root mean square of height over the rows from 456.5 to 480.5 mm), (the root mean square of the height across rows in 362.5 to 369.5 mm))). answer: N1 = 13.85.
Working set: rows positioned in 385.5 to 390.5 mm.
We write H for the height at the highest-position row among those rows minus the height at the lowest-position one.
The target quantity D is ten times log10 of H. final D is 6.3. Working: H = 4.3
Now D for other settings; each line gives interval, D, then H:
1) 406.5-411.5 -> 4.8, 3.0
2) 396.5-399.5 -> 4.0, 2.5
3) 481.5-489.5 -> 2.8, 1.9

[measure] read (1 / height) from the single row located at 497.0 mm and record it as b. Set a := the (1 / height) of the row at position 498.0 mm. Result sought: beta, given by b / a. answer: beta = 1.0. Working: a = 0.042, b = 0.043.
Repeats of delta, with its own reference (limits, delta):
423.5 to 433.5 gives 425.0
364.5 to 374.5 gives 372.0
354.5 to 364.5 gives 356.0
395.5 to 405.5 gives 403.0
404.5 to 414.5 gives 414.0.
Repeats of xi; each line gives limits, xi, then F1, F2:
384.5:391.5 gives -0.10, 0.045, 0.041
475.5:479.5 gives -0.04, 0.047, 0.045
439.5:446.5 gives -0.04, 0.041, 0.040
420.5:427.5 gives -0.06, 0.033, 0.031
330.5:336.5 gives -0.10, 0.056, 0.051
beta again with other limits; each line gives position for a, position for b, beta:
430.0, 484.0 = 1.2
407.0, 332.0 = 1.7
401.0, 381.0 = 1.6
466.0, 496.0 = 0.9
